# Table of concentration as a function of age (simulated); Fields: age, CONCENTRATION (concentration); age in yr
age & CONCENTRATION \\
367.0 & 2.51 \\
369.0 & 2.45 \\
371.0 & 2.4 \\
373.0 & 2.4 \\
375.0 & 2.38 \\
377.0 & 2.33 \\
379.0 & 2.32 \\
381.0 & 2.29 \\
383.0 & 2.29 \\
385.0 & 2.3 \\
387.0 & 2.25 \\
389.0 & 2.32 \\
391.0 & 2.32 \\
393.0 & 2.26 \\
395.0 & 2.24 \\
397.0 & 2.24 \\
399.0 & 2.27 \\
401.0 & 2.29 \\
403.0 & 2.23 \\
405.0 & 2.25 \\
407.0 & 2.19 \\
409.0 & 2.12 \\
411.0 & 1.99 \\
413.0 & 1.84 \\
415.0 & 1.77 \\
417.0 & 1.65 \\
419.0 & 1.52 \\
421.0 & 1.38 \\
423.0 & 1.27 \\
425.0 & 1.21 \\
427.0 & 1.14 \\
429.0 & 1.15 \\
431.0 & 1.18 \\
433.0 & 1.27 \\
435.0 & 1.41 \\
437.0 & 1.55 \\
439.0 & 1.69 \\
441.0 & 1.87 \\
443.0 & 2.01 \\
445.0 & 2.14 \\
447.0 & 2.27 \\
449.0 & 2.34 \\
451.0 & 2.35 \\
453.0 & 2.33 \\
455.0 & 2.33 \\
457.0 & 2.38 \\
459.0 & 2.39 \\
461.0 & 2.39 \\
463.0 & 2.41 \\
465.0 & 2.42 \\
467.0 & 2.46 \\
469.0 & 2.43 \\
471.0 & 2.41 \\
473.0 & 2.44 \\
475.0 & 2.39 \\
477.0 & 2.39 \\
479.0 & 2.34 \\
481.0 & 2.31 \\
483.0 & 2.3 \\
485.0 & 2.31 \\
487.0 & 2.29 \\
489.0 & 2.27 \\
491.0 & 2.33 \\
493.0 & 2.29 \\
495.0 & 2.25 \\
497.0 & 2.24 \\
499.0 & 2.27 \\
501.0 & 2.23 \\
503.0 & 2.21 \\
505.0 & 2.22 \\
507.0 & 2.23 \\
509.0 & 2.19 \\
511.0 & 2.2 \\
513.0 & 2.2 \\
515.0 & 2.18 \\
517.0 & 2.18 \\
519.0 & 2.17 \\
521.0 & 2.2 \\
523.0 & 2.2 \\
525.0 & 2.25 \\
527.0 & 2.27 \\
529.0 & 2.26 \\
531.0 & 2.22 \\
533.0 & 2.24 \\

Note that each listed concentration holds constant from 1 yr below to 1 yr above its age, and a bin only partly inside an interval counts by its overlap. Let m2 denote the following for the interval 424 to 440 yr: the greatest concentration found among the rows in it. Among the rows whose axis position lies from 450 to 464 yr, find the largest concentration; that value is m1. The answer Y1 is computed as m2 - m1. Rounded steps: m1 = 2.41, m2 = 1.69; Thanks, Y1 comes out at -0.7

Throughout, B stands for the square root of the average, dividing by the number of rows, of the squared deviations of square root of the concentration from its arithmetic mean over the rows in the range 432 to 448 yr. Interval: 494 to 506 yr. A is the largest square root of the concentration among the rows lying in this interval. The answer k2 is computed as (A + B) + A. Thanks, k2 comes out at 3.14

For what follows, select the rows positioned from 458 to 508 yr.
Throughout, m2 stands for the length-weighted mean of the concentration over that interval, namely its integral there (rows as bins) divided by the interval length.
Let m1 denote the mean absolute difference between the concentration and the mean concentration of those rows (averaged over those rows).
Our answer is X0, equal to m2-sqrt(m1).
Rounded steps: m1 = 0.068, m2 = 2.33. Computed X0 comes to 2.07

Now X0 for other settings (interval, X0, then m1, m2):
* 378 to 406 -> 2.11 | 0.028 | 2.28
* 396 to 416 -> 1.73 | 0.151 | 2.12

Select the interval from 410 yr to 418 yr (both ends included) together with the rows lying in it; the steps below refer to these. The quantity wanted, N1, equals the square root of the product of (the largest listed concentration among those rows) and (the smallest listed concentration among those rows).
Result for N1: 1.81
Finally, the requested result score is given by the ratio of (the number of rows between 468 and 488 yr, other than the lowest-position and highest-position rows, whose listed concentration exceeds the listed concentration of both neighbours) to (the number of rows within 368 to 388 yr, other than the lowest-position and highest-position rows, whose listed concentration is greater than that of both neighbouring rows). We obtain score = 2.0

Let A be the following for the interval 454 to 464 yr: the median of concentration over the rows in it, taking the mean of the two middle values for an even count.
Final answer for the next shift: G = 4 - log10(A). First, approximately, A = 2.39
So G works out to 3.62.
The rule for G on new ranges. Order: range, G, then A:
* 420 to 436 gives 3.91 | 1.24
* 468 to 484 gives 3.62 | 2.39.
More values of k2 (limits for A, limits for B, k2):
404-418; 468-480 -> 3.01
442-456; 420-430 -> 3.11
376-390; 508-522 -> 3.06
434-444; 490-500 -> 2.85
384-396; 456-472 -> 3.05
